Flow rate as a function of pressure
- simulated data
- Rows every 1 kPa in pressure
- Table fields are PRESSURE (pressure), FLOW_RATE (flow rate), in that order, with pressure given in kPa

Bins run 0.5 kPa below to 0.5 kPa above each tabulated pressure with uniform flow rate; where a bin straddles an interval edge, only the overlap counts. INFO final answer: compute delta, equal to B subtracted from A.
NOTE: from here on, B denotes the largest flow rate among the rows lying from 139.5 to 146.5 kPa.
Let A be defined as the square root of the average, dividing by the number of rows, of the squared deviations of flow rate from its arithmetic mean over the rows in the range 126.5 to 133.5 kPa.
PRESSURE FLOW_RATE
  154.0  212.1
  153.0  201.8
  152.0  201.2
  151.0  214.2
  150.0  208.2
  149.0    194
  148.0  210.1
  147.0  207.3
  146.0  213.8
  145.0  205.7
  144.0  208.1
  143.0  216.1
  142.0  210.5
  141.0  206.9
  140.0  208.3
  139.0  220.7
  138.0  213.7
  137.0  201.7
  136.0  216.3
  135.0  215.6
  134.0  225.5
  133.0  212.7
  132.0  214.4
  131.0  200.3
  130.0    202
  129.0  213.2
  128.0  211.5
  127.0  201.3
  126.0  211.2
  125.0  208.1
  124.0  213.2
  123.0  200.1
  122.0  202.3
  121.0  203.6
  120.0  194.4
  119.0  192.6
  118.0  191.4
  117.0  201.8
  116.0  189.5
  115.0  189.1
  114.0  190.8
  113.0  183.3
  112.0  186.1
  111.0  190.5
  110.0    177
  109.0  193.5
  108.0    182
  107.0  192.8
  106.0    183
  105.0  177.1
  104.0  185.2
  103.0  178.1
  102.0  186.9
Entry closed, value -210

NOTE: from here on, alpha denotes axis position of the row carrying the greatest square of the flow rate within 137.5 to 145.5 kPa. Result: 139.0 kPa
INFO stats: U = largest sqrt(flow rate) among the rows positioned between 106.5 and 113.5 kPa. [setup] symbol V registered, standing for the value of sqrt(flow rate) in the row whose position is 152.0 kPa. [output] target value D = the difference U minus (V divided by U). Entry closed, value 12.9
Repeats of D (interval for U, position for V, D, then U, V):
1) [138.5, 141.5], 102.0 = 13.9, 14.9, 13.7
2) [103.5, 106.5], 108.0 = 12.6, 13.6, 13.5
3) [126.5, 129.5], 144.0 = 13.6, 14.6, 14.4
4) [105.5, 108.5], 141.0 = 12.8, 13.9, 14.4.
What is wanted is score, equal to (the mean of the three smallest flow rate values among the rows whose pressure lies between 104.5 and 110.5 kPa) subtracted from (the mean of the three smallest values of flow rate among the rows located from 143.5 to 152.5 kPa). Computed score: 22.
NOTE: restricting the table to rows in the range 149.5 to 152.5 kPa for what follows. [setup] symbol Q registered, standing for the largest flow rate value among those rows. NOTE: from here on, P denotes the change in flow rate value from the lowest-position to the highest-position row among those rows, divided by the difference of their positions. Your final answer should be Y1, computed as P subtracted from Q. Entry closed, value 218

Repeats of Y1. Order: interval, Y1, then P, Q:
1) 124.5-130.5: 214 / -1.2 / 213.2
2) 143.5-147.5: 214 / -0.3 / 213.8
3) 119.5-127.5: 212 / 1.0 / 213.2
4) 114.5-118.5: 201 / 0.8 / 201.8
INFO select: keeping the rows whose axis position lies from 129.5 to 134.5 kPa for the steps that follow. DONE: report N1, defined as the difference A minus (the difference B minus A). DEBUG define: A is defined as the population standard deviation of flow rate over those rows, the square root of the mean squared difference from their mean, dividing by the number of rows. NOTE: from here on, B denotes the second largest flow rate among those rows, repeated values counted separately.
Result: -196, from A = 9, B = 214.4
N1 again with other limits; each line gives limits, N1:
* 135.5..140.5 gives -203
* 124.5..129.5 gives -203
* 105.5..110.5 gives -180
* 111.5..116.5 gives -184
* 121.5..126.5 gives -201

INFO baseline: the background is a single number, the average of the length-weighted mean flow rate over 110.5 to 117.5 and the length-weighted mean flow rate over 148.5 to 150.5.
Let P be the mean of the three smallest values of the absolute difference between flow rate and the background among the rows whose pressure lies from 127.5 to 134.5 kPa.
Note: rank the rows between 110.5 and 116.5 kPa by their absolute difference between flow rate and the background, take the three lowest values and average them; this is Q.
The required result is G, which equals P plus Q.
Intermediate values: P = 9.0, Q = 5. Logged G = 14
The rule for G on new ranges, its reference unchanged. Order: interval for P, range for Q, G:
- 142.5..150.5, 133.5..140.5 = 20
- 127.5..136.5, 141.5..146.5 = 21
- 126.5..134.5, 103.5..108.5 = 14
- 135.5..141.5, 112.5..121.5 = 13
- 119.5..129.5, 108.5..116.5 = 8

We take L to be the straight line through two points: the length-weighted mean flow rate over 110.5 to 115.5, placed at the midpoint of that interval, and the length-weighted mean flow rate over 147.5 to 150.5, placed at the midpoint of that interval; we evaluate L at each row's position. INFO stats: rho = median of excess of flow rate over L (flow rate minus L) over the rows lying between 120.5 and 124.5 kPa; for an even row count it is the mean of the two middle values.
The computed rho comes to 11.2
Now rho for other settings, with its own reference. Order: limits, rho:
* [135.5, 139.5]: 16.3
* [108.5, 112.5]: 1.0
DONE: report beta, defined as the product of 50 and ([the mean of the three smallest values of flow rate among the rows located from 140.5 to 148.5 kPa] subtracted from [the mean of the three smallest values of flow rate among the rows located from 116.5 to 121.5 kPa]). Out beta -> -692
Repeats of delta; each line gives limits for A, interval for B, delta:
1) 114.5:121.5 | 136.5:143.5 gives -215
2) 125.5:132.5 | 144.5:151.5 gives -208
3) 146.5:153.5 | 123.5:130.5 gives -207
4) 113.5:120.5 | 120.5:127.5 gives -209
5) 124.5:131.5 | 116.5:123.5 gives -199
